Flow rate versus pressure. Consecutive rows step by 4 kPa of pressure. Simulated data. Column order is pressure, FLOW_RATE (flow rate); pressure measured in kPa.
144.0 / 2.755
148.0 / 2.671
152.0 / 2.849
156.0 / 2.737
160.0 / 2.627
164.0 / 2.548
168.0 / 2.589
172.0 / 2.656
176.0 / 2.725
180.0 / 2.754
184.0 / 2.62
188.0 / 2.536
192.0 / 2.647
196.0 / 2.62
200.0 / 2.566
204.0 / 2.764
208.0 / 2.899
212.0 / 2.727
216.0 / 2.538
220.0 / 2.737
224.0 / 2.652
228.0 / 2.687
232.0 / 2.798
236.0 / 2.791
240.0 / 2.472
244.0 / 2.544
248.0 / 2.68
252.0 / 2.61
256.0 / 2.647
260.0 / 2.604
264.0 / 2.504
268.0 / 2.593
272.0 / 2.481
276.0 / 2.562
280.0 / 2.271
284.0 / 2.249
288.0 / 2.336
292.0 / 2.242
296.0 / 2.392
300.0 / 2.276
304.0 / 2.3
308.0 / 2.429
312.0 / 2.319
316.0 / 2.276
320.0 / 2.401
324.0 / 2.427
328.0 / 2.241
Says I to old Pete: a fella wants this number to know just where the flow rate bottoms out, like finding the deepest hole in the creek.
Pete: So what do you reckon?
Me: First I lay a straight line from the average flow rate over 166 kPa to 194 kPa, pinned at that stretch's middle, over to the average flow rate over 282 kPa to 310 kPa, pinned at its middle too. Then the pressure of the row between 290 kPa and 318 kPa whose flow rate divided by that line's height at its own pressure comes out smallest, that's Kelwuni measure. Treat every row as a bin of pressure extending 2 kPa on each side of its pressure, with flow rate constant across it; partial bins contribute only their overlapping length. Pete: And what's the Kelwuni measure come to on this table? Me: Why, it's 292.0 kPa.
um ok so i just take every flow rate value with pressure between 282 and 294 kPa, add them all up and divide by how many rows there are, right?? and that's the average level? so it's 2.28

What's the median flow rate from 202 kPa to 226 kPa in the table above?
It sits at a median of 2.73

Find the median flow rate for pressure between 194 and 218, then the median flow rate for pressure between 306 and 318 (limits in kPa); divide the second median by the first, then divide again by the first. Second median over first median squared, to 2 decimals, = 0.32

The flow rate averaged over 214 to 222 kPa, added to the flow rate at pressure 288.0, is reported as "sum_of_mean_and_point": 4.97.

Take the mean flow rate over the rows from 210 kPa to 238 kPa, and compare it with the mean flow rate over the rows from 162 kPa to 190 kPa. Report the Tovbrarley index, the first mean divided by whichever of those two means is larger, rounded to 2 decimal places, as 1.00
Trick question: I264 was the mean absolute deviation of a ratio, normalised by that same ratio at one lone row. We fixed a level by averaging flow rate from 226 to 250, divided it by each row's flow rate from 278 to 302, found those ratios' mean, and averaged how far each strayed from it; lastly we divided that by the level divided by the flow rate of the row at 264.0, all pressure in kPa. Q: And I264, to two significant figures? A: 0.022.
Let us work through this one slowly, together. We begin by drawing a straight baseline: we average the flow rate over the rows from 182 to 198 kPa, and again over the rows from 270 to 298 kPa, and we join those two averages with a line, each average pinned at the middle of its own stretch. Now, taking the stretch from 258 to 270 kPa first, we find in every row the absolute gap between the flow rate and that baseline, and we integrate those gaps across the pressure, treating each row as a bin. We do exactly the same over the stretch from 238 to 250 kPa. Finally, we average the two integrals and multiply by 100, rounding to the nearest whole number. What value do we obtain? 153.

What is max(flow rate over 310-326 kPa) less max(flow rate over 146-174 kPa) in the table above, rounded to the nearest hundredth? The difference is -0.42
